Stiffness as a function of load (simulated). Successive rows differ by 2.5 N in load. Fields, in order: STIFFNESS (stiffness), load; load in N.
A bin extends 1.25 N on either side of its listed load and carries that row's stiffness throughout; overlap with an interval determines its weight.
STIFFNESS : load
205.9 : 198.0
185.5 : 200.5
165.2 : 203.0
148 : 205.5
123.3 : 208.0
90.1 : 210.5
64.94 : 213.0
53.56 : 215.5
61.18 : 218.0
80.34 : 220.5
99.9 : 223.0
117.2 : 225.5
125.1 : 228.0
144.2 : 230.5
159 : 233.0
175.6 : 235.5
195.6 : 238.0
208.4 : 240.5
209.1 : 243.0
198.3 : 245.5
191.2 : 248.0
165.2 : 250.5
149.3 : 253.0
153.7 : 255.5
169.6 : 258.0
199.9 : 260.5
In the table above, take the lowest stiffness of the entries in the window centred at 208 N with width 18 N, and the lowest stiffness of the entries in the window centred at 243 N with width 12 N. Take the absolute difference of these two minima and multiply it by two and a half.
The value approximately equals 344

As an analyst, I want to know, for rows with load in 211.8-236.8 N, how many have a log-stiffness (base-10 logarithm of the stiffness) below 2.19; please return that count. 8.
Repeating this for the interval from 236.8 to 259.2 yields 2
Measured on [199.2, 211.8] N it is 3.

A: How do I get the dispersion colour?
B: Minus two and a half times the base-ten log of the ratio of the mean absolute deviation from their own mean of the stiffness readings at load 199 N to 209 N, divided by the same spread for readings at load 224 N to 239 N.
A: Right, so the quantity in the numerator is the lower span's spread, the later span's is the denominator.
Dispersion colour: 0.20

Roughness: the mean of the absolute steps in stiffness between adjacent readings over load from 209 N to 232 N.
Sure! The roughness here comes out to 16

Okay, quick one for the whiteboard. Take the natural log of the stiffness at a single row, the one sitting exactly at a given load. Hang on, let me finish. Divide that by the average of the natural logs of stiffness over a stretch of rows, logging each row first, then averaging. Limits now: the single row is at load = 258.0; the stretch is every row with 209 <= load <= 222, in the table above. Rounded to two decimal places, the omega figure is 1.21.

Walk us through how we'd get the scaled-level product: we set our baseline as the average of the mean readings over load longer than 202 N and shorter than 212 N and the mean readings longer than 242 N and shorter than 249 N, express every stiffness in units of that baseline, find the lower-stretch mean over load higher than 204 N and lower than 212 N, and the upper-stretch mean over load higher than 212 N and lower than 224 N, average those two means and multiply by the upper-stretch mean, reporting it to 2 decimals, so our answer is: 0.25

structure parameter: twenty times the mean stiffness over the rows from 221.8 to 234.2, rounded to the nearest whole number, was 2582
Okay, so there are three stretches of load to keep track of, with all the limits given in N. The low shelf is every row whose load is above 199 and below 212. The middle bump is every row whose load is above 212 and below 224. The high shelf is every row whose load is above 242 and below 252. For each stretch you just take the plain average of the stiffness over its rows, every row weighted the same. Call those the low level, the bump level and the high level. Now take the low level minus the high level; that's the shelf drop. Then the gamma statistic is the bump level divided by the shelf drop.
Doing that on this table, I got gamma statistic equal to -1.5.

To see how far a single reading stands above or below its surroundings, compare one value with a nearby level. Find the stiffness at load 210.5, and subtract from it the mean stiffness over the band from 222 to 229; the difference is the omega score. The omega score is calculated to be -24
